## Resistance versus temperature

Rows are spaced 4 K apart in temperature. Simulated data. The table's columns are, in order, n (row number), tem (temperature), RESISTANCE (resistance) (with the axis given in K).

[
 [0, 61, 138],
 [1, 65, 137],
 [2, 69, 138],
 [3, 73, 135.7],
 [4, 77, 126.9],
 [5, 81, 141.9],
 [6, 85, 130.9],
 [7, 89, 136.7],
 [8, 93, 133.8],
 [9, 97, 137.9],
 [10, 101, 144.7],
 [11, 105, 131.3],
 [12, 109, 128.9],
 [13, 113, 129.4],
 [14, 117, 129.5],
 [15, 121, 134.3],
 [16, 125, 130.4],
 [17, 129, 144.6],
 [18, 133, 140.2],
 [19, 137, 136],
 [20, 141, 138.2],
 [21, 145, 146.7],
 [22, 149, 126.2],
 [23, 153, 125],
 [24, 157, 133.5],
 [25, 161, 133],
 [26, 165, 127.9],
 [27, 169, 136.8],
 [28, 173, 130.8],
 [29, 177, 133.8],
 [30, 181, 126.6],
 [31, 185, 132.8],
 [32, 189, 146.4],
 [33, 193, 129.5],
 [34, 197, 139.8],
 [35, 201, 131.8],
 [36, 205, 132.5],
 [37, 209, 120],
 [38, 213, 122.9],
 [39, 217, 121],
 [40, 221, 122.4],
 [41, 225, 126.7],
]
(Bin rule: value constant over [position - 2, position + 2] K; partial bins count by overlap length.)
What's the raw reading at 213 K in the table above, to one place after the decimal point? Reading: 122.9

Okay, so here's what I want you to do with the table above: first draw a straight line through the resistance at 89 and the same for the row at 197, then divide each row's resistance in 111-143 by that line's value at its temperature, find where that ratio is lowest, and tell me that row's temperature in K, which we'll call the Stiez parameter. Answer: 117 K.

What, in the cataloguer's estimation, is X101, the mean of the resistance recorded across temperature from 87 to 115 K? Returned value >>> 134.7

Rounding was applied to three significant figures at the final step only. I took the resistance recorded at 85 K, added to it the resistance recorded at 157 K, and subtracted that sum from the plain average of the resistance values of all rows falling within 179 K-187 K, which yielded -135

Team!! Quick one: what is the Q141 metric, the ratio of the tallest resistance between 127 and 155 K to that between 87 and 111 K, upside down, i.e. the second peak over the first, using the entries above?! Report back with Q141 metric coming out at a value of 0.99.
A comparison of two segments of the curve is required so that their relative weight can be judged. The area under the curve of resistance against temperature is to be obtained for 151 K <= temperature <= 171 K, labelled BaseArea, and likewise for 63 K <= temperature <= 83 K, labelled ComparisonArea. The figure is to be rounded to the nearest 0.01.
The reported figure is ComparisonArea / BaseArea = 1.04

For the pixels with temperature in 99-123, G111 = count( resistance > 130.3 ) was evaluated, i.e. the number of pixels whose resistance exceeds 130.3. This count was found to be 3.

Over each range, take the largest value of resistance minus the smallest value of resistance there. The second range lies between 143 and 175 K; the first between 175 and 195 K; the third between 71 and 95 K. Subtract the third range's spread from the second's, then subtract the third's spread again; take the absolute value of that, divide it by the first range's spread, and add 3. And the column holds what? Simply 3.42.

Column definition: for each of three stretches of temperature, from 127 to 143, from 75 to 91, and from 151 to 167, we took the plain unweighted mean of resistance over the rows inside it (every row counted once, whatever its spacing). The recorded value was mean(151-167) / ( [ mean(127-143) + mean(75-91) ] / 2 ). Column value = 0.95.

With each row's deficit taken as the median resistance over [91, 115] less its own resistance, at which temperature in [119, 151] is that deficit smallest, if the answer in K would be 145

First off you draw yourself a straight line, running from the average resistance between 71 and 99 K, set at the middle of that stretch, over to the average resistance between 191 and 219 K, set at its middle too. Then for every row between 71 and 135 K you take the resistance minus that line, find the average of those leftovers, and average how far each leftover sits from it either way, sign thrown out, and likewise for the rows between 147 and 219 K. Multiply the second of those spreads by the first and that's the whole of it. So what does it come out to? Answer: 23.8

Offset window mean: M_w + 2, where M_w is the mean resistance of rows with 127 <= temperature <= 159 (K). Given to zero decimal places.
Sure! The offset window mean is 138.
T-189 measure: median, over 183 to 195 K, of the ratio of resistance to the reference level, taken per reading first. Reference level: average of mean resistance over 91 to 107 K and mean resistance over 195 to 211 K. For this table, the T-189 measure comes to 0.99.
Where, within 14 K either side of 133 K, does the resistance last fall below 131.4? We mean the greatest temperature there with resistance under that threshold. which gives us 125 K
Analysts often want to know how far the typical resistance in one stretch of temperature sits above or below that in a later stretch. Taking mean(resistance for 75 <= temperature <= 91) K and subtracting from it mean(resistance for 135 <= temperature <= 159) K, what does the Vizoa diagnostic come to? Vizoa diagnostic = 0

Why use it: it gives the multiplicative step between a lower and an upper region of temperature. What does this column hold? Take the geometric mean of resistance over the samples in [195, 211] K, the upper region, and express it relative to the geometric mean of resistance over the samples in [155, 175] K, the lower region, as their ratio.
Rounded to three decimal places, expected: 0.988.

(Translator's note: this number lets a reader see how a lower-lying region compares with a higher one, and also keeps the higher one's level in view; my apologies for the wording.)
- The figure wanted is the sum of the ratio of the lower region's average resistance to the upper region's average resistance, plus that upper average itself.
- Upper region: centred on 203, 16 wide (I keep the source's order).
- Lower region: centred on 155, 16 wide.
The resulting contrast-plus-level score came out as 132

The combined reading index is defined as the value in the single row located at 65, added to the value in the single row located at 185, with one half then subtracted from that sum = 269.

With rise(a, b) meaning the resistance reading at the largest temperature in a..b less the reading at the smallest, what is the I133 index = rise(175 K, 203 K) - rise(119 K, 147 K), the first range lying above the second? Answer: -14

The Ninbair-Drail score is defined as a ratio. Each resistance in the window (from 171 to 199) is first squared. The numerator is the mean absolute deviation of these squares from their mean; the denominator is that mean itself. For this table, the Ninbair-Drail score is 0.077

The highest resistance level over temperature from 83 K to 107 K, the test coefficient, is 144.7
